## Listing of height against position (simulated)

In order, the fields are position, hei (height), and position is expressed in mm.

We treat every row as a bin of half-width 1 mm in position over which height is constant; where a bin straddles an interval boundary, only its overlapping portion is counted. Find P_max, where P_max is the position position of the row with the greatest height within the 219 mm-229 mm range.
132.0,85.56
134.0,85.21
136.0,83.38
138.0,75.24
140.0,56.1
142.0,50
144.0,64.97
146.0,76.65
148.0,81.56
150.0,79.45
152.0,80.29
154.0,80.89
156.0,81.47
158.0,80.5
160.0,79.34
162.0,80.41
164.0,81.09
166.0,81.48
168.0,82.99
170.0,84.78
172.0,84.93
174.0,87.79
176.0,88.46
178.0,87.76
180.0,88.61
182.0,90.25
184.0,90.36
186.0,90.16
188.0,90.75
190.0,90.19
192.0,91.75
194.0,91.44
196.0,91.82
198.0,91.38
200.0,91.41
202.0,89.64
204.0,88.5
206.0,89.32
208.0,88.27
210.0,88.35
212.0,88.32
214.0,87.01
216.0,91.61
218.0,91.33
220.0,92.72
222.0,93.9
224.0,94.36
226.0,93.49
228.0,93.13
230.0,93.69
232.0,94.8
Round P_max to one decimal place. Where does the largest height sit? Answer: 224.0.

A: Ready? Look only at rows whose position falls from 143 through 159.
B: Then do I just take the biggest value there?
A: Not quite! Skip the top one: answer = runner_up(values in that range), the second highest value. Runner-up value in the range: 81.47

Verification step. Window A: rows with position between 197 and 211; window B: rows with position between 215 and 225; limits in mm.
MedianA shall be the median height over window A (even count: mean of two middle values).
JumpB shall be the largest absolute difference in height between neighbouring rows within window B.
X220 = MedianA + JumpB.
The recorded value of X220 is 91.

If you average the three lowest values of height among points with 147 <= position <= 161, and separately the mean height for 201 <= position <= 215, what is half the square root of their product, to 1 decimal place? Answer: 42.0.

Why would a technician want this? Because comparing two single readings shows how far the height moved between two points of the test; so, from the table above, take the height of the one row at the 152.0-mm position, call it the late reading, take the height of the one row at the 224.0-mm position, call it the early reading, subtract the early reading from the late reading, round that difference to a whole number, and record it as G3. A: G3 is -14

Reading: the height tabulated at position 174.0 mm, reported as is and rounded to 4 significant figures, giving 87.79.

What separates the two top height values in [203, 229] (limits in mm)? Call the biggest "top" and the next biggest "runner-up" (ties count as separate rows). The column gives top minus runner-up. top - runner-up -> 0.46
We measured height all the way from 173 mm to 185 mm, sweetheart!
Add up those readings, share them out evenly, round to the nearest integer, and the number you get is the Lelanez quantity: 89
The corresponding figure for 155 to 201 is 87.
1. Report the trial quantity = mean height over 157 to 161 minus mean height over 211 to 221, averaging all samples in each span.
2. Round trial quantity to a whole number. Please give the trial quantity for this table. -10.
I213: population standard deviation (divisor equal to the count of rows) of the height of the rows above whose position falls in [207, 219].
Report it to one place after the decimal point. 1.7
